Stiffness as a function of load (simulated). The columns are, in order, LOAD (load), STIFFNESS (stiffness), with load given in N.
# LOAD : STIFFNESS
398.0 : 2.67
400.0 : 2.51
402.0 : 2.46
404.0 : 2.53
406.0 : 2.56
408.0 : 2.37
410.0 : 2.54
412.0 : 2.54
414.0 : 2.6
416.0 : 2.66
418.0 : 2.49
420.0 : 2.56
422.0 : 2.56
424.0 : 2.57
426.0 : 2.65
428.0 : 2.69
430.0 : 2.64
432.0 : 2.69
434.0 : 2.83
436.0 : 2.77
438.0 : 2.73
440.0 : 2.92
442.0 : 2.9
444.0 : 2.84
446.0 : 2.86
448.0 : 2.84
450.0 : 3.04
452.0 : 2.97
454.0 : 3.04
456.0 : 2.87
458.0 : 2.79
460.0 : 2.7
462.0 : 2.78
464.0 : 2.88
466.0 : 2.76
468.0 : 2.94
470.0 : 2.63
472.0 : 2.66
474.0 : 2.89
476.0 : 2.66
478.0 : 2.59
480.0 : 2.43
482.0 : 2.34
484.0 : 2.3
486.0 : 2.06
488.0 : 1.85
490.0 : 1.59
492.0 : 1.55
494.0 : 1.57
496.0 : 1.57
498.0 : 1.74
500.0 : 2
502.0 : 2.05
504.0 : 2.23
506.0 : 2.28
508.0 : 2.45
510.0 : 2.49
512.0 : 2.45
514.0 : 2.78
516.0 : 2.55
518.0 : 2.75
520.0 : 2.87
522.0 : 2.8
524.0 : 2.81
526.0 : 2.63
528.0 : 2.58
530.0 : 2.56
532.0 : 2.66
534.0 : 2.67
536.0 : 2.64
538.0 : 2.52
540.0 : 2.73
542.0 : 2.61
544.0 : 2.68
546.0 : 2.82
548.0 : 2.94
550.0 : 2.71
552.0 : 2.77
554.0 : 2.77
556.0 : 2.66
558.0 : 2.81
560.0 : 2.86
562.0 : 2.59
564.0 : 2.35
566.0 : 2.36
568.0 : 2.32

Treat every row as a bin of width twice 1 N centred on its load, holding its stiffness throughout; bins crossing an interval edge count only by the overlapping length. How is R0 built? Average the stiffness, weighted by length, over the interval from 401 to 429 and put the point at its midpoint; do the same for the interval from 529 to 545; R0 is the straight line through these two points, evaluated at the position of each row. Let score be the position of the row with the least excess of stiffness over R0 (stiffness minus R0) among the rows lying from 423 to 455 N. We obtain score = 424.0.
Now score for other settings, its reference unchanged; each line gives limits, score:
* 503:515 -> 504.0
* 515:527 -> 516.0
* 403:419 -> 408.0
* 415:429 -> 418.0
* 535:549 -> 538.0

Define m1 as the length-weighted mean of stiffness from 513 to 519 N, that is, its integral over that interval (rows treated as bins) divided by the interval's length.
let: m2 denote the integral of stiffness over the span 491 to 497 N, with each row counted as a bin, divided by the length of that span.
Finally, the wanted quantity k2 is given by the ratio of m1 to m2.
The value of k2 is 1.72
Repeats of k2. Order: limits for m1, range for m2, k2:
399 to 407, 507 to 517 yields 0.99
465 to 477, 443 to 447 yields 0.97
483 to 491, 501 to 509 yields 0.87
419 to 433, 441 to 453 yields 0.90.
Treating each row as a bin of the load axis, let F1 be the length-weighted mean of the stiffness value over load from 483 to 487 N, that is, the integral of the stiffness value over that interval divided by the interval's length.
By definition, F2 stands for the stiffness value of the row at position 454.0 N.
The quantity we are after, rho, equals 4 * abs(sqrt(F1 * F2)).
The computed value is 10.3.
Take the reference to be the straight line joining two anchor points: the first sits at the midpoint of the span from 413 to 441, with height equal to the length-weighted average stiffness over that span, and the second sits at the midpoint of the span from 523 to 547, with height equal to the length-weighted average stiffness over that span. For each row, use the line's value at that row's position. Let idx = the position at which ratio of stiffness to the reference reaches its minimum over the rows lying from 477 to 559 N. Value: 492.0 N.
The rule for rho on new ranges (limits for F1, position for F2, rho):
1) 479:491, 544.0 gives 9.5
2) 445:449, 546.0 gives 11.3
